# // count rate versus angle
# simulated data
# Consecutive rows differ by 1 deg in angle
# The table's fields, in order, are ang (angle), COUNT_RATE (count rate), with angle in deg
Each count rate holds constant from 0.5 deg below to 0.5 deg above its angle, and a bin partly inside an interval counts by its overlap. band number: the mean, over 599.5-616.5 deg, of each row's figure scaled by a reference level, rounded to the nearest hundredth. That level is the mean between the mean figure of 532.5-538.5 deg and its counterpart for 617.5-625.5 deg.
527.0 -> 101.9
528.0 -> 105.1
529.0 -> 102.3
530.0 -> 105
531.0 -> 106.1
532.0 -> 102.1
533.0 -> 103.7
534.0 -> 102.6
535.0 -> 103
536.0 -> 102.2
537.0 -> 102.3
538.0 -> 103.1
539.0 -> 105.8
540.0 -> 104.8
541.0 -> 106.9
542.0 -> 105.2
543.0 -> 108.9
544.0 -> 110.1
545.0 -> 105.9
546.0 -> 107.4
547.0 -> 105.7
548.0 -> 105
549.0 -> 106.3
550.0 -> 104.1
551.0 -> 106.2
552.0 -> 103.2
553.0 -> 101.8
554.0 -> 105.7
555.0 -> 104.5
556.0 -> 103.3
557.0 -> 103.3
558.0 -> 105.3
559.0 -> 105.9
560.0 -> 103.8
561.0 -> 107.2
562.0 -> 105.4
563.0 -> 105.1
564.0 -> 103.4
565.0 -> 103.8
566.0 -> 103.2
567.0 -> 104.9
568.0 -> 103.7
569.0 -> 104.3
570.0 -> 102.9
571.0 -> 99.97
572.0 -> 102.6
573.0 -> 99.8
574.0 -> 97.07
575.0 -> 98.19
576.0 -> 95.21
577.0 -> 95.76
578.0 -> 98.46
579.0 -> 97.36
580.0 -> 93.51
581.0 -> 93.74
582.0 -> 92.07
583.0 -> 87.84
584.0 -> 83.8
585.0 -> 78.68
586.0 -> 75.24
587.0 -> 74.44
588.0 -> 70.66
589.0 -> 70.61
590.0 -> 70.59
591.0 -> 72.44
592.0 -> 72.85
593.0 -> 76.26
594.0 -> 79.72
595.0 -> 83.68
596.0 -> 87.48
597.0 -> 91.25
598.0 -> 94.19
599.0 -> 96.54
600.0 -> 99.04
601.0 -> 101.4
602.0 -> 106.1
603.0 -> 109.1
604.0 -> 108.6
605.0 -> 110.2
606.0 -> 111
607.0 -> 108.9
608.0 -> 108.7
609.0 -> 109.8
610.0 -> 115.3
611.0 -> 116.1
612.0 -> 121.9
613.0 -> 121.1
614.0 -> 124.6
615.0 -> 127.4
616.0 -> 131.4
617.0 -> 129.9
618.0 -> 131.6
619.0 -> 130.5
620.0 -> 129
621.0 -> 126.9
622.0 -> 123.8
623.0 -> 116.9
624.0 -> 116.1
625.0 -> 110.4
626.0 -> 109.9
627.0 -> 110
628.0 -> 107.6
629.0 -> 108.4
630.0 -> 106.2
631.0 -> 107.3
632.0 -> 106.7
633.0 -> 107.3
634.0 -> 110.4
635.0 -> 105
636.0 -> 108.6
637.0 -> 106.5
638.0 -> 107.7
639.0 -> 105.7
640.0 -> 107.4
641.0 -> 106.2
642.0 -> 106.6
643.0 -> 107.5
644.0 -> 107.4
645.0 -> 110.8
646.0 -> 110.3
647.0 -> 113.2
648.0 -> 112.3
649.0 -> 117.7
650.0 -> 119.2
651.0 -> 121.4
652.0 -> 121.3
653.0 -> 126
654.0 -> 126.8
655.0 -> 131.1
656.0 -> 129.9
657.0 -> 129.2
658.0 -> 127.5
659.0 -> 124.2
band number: 1.01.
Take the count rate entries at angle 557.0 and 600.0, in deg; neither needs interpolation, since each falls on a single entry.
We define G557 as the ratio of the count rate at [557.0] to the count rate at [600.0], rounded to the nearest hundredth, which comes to 1.04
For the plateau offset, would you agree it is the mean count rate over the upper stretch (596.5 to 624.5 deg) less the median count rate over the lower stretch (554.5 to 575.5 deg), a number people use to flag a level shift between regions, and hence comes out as 11.2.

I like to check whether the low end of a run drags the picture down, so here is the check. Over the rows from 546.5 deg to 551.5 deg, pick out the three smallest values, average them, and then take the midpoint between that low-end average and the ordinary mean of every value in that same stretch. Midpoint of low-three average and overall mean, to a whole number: 105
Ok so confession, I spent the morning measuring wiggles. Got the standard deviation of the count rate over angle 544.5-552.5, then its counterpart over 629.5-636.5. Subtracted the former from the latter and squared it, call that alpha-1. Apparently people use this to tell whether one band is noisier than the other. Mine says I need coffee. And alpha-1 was 0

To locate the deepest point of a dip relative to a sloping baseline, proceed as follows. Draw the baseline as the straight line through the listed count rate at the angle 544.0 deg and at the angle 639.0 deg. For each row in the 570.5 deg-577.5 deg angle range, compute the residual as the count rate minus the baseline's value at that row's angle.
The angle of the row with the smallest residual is 576.0 deg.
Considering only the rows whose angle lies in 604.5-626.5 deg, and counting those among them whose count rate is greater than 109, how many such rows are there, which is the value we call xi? 20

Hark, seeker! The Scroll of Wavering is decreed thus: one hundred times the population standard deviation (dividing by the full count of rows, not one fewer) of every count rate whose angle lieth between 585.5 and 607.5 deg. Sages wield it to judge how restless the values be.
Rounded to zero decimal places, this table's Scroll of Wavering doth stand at 1504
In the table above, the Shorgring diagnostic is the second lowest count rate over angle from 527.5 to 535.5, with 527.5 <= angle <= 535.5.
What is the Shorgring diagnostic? 102.3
